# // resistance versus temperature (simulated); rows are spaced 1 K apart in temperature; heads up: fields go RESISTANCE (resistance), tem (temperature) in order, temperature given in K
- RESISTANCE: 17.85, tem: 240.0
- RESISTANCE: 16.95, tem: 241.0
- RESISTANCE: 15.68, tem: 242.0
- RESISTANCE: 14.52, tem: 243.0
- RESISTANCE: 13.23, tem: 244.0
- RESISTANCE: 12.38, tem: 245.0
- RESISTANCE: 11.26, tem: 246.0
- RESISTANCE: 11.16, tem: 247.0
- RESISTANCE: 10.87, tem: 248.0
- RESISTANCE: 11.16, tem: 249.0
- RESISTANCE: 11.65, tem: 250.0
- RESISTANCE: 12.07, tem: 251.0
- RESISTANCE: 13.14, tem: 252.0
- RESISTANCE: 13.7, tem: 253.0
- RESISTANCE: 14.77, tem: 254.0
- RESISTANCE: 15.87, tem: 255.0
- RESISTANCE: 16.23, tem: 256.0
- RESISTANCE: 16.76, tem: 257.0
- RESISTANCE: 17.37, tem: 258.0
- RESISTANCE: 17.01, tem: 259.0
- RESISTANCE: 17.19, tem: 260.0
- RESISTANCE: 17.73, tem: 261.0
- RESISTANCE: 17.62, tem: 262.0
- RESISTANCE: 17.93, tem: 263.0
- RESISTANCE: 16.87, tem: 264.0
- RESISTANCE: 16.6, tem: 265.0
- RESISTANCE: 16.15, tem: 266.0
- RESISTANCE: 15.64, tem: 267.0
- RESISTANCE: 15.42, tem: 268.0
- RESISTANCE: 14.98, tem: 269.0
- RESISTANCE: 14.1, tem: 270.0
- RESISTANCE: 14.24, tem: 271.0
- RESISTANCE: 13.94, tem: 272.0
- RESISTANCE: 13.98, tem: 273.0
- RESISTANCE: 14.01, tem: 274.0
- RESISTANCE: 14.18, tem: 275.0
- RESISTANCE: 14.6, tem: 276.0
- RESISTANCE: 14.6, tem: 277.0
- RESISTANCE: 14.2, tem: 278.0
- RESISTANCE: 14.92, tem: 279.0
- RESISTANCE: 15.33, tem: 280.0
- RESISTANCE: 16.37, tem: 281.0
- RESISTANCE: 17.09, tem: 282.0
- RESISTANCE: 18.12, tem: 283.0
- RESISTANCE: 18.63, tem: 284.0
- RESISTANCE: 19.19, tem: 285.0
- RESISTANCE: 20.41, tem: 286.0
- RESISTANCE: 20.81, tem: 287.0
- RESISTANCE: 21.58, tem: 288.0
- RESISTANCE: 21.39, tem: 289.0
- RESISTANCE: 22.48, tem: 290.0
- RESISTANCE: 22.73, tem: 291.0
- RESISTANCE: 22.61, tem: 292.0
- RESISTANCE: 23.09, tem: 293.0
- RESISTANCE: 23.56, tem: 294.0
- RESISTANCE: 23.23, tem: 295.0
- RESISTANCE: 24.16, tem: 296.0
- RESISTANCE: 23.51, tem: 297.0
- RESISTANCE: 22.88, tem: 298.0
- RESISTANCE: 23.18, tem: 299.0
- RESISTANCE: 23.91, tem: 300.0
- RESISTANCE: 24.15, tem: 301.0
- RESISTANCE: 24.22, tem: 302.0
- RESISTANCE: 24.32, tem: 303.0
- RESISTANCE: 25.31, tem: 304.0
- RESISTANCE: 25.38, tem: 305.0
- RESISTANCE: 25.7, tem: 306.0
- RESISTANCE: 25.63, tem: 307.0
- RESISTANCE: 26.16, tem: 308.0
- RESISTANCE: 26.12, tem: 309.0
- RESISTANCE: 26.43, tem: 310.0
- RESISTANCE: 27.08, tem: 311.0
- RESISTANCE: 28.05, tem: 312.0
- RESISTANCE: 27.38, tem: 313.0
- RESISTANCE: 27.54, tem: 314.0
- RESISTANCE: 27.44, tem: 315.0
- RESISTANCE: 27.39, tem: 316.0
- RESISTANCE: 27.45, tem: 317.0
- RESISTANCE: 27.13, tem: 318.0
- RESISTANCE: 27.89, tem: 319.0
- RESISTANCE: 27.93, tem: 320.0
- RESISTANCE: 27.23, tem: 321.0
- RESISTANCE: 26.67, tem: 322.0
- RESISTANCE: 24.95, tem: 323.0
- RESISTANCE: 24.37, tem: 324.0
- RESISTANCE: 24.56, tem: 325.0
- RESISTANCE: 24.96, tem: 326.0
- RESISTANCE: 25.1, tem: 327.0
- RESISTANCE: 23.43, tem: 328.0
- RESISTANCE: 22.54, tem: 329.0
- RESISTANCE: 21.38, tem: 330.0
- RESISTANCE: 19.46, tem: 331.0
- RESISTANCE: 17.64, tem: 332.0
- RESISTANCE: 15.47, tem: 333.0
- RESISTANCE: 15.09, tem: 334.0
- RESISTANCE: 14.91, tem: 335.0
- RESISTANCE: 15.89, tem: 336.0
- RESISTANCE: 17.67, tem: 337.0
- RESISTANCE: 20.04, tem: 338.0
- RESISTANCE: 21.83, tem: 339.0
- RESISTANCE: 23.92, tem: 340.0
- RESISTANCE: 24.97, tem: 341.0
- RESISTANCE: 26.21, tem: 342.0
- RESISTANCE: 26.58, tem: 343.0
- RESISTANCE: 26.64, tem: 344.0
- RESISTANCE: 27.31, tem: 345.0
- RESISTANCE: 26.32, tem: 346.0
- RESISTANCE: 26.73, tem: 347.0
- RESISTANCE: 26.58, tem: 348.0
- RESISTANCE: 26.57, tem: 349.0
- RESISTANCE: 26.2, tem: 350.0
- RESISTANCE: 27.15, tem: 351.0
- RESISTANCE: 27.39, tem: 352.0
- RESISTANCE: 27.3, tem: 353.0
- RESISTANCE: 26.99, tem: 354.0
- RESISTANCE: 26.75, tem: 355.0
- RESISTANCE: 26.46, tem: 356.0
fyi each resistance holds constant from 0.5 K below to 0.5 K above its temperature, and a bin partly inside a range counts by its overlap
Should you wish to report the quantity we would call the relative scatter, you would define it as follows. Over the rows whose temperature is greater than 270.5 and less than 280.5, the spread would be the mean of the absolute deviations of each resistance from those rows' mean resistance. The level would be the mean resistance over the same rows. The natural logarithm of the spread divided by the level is -3.7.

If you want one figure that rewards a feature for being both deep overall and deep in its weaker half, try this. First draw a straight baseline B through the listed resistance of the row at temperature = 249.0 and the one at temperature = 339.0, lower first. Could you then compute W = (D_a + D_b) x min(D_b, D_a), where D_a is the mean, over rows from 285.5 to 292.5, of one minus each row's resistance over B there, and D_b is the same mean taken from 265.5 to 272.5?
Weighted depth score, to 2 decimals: 0.17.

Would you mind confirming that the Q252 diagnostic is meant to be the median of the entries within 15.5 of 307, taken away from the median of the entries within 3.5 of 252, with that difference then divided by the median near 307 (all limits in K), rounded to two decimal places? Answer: -0.49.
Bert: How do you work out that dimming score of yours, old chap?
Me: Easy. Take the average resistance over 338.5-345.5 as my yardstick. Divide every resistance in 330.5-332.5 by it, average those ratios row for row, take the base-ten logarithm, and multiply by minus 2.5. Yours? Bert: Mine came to 0.3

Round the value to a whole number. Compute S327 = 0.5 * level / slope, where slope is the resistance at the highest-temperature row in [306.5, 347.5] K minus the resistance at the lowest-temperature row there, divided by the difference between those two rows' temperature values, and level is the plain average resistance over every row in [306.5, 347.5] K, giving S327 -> 440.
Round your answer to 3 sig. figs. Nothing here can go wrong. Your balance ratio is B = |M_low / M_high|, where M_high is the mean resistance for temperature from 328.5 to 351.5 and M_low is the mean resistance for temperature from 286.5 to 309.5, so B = 1.06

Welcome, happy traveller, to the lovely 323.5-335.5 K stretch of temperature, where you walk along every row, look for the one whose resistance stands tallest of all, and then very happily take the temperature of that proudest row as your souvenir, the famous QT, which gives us 327.0 K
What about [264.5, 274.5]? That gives 265.0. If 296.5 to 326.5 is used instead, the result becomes 312.0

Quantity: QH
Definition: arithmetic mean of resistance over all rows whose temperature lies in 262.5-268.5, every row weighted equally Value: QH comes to 16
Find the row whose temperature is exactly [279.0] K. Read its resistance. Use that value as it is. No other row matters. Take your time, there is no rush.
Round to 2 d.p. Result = 14.92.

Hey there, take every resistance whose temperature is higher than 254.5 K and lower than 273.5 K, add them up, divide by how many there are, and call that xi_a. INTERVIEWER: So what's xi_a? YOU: 16.1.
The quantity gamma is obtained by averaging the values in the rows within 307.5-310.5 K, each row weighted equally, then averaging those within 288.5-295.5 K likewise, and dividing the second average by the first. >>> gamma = 0.87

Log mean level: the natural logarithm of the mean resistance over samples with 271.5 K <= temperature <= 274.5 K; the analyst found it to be 2.6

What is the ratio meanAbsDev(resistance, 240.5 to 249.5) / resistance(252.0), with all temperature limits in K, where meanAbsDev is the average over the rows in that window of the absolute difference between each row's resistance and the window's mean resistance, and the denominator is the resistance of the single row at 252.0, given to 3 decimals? 0.140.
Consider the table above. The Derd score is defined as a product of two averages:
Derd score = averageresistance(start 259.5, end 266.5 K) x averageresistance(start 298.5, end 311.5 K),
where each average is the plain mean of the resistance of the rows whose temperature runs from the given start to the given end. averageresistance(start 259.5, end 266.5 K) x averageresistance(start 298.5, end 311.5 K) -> 432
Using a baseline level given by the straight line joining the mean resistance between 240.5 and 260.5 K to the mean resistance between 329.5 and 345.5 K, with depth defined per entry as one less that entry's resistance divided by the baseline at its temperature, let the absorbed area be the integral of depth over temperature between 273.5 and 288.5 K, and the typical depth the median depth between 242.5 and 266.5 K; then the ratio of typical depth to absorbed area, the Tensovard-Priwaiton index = 0.19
